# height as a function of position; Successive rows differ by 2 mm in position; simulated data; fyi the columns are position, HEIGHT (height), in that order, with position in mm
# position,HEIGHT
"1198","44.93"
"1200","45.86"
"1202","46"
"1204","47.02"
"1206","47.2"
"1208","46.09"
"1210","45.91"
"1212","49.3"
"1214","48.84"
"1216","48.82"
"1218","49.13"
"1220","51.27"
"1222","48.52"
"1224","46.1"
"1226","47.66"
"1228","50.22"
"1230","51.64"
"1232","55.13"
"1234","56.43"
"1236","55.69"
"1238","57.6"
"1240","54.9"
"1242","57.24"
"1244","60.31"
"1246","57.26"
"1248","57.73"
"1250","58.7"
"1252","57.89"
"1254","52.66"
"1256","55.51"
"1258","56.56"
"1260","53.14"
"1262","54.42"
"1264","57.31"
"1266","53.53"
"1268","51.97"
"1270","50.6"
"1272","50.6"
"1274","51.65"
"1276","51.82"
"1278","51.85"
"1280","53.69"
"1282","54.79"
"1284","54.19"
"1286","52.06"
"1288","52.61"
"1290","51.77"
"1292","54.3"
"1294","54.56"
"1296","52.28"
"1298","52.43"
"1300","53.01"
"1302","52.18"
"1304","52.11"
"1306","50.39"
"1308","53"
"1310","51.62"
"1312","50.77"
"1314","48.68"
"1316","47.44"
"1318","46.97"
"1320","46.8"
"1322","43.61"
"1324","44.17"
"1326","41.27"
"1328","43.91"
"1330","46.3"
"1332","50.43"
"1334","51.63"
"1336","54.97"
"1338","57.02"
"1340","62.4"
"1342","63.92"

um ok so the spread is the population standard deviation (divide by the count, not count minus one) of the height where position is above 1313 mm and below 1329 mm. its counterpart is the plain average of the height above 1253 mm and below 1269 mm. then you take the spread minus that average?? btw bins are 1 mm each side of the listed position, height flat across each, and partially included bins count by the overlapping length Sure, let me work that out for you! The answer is -52.1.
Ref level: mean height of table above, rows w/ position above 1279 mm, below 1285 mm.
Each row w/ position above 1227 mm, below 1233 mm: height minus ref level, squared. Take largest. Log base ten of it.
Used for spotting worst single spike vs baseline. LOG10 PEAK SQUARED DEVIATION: 1.20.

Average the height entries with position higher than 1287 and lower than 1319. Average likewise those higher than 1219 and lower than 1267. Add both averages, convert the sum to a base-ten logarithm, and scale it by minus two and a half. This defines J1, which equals -5.06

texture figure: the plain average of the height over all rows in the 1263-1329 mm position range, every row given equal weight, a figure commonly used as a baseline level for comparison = 51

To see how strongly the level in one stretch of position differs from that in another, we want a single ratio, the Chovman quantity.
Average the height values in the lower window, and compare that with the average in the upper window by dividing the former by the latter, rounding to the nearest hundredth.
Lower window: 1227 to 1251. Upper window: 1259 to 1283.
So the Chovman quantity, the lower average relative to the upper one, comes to 1.06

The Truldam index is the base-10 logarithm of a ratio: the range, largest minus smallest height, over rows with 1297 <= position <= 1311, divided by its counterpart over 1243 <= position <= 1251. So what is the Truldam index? -0.1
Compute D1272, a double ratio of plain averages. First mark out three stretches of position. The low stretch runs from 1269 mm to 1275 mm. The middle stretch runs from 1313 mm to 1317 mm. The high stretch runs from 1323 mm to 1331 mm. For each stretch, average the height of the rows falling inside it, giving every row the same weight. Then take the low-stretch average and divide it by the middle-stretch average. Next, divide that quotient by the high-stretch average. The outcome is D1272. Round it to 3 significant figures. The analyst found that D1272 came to 0.0241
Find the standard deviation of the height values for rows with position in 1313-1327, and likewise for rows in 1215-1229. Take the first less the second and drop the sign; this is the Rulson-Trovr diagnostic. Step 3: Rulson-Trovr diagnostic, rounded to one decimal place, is 0.9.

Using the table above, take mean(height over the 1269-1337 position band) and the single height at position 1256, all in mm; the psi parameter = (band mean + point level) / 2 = 53.0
